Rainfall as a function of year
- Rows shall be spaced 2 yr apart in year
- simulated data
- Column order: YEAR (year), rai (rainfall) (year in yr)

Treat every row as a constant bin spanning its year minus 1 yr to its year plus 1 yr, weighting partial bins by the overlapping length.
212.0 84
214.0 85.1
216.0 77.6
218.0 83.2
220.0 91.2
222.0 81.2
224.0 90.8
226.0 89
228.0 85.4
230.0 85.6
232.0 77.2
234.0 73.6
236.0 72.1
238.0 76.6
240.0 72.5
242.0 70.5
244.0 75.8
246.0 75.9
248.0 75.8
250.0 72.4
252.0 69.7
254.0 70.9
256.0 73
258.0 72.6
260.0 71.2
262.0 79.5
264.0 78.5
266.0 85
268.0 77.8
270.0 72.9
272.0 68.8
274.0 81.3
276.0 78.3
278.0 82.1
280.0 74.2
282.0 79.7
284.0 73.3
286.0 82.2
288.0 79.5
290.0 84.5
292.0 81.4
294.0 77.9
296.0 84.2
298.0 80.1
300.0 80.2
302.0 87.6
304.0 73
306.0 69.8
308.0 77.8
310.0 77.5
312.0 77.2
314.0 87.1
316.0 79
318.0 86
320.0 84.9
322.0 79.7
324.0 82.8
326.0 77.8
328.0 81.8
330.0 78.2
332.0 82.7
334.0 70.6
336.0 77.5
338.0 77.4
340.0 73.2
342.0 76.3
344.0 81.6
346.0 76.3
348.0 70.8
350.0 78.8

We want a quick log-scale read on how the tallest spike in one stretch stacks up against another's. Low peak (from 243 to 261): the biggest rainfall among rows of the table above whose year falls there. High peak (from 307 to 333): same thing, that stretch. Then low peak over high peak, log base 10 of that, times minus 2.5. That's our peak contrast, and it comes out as 0.15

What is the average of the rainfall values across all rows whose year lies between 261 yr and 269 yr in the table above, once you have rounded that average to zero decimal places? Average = 80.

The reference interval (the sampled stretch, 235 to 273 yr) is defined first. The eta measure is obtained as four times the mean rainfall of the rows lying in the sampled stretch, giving 297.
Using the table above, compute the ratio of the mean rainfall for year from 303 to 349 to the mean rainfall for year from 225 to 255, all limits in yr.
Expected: 1.03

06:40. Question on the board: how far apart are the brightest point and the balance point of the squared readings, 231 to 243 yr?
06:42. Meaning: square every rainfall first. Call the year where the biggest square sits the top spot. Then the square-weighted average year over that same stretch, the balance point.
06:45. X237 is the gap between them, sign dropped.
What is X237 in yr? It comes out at 4.9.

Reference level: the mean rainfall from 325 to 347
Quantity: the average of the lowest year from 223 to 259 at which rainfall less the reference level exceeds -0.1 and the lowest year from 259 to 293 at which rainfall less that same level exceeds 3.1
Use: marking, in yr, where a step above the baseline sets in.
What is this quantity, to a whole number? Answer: 245 yr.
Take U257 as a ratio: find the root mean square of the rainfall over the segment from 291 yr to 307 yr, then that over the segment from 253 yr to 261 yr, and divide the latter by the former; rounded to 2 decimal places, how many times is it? 0.91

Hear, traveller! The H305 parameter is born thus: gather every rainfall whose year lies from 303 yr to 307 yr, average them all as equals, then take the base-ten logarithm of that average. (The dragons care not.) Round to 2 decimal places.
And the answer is 1.85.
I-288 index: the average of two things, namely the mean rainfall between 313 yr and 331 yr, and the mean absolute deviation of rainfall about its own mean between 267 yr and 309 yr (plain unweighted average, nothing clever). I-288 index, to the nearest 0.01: 42.88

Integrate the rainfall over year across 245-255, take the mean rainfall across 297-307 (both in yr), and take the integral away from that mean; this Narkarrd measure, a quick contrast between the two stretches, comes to -651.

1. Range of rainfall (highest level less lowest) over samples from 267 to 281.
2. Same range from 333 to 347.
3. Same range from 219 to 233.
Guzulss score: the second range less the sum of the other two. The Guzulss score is -16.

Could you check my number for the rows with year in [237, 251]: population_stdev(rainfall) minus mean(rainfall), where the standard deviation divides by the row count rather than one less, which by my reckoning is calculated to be -72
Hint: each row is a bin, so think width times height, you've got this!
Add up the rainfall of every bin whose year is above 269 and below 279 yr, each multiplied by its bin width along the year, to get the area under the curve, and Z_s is 767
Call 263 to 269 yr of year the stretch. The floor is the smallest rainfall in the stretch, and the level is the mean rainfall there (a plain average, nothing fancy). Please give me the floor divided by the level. 0.97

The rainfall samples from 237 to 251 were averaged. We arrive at 74.2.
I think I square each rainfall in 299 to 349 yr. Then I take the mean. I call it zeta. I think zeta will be 6213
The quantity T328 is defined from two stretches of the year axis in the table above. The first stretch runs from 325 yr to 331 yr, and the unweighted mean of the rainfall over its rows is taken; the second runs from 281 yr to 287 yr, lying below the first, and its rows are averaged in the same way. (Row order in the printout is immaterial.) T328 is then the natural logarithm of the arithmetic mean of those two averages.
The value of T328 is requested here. 4.37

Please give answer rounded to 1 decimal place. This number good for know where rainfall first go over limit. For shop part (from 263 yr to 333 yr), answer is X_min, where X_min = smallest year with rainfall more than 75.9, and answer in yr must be 264.0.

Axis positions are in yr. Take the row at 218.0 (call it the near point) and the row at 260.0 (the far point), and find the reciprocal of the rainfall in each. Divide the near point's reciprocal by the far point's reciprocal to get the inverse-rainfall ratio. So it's 0.86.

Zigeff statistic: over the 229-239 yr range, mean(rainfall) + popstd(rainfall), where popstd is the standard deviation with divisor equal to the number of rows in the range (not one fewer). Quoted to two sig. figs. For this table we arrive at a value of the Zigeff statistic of 82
